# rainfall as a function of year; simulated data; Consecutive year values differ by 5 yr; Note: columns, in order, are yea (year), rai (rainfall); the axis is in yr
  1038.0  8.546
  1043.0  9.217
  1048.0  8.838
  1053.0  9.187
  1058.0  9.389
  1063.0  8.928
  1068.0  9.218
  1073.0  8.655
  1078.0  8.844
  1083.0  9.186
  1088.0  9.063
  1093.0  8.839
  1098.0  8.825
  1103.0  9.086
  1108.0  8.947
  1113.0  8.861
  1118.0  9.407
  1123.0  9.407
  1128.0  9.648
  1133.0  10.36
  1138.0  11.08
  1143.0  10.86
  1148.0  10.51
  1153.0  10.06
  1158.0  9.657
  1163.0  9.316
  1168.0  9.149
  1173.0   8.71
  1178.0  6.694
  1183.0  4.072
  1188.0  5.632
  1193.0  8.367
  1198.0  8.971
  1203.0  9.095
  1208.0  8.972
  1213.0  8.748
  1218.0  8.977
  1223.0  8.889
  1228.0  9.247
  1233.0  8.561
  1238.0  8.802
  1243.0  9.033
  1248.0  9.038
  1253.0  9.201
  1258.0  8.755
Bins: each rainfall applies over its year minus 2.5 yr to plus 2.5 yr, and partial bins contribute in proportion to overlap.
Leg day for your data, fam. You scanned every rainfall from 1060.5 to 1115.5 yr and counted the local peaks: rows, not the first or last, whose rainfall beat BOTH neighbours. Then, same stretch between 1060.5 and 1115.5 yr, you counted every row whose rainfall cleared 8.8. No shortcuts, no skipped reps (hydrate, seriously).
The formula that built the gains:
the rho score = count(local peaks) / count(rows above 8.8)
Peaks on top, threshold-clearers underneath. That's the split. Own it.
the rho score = 0.30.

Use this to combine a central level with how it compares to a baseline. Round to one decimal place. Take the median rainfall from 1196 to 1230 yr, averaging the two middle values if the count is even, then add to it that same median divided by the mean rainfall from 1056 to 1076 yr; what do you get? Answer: 10.0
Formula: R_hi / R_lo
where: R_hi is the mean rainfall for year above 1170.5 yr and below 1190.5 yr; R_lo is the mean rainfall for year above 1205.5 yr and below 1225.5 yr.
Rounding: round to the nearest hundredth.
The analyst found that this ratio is 0.71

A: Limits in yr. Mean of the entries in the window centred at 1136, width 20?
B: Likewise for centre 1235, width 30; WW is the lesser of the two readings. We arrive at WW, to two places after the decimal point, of 8.93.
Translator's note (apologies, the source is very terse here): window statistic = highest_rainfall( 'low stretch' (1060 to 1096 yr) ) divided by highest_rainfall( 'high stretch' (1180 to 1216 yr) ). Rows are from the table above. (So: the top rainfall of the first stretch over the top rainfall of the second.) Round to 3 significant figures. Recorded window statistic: 1.01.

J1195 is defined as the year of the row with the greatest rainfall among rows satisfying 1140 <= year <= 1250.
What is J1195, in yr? 1143.0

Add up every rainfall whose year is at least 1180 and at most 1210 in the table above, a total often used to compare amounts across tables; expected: 45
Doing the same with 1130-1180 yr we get 96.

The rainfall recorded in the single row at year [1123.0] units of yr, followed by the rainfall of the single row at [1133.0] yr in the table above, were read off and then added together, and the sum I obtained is 19.8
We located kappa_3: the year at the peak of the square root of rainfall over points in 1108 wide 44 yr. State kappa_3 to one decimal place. 1128.0 yr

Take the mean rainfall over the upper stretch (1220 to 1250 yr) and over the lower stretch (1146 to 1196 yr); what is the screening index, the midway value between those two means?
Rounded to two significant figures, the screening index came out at 8.6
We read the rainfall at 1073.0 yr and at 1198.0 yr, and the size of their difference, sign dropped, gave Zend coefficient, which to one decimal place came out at 0.3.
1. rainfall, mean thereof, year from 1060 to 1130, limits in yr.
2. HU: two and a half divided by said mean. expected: 0.276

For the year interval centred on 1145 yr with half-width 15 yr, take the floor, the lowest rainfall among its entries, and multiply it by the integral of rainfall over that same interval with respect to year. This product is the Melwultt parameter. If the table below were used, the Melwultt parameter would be 3019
